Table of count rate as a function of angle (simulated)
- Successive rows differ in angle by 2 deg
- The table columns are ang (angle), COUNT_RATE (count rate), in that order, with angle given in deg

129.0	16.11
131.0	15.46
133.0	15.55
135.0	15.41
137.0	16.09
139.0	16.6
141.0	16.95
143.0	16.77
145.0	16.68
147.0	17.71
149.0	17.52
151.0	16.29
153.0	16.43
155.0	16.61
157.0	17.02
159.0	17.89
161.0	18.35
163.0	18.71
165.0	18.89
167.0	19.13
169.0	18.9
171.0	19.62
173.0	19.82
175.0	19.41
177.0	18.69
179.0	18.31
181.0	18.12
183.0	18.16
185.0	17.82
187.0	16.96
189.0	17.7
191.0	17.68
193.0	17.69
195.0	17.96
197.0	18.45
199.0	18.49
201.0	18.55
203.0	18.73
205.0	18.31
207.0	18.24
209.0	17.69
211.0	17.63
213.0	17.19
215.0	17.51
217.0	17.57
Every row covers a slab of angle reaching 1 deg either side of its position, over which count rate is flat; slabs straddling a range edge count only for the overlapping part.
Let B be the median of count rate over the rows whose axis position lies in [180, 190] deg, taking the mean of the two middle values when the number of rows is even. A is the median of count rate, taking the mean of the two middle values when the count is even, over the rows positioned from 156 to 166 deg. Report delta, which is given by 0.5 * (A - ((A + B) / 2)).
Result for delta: 0.1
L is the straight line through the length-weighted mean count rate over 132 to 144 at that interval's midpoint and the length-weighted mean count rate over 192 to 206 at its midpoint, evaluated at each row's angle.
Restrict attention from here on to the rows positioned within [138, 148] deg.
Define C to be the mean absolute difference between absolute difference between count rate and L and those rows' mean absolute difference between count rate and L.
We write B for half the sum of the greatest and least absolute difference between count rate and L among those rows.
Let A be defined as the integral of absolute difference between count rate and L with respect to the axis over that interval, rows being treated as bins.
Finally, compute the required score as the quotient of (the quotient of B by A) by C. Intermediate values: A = 5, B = 0.7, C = 0.28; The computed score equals 0.45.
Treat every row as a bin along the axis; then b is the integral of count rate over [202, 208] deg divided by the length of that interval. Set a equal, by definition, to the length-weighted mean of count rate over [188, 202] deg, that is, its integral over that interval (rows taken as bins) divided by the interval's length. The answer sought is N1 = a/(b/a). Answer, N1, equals 17.7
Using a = 18.1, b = 18.4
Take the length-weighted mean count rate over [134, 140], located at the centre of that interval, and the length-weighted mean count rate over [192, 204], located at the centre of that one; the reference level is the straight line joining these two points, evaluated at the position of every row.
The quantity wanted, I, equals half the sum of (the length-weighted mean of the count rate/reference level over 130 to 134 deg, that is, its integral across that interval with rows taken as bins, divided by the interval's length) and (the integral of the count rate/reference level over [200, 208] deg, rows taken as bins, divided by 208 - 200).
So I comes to 0.99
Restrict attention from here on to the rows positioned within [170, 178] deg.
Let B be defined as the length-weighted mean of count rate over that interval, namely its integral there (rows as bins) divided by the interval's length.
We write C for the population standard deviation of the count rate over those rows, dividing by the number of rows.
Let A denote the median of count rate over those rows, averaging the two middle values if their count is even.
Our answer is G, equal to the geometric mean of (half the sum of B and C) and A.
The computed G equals 13.9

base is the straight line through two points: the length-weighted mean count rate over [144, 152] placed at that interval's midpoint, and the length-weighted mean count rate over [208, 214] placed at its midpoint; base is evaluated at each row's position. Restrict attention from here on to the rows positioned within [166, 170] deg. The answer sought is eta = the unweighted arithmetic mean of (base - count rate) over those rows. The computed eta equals -1.8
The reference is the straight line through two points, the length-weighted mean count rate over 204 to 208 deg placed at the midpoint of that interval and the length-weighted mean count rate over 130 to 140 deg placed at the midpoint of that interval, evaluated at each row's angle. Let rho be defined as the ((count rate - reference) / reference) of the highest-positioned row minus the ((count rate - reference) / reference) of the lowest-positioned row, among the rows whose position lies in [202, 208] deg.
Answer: -0.035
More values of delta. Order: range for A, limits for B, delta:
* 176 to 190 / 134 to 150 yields 0.3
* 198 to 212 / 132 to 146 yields 0.4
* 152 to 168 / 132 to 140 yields 0.6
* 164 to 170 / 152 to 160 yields 0.5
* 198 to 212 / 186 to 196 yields 0.2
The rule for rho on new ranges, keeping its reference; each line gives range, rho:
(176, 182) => -0.041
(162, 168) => 0.016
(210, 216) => -0.014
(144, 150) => 0.043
